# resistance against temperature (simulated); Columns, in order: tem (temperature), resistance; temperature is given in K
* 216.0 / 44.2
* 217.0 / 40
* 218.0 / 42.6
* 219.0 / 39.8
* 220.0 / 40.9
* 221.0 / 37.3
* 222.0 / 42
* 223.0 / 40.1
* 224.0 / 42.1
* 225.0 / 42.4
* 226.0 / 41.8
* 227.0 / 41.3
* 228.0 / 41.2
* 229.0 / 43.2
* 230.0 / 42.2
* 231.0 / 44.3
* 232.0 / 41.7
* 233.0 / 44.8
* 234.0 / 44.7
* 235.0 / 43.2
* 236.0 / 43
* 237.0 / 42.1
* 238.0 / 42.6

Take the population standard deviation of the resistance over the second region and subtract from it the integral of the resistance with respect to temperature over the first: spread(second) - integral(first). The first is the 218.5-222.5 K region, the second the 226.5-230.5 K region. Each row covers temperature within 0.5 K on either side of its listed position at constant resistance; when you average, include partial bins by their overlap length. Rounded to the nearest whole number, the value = -159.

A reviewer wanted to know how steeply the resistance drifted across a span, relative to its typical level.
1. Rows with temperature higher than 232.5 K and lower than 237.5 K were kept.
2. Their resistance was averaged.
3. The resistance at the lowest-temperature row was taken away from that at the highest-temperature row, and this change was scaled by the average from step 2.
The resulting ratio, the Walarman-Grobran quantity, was -0.062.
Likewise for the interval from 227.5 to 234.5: 0.081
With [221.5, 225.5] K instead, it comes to 0.010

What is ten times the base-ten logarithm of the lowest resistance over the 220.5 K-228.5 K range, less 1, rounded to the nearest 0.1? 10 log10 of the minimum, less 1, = 14.7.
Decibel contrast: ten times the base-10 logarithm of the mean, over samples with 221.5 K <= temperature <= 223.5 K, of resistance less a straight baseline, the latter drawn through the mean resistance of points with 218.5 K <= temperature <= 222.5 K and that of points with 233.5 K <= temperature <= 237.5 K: -2.1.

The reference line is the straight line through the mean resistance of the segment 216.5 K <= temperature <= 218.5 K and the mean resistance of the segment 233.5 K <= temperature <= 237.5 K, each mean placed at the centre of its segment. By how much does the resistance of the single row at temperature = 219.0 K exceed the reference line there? -1.7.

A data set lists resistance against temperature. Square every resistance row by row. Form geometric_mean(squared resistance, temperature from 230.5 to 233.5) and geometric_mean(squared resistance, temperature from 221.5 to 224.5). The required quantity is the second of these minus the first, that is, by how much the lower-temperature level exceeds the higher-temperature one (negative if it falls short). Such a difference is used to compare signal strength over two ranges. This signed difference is -186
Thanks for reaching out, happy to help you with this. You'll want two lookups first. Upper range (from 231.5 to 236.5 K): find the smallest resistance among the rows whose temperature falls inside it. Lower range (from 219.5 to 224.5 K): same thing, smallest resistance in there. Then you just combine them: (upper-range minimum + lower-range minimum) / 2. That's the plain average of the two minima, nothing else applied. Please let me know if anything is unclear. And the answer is 39.5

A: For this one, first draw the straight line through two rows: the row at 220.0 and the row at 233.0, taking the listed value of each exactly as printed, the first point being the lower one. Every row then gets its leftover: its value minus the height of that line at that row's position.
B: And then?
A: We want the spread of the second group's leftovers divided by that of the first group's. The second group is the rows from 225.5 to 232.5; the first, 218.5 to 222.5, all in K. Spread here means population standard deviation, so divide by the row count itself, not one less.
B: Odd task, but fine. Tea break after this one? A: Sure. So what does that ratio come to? 0.55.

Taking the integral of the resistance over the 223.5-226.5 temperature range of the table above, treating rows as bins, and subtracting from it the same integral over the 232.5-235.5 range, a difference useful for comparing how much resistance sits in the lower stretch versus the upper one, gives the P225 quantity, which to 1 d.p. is -6.4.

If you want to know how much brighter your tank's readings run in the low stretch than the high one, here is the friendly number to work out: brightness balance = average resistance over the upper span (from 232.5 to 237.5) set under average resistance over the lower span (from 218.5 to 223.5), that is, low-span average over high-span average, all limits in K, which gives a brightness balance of 0.919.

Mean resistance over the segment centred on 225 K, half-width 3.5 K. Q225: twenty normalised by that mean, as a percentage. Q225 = 48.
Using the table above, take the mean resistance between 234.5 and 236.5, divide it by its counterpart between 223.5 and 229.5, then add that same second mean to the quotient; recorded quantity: 43.0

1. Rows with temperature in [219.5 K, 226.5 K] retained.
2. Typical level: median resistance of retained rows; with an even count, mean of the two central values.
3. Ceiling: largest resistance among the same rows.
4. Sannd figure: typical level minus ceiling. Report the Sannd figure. -0.60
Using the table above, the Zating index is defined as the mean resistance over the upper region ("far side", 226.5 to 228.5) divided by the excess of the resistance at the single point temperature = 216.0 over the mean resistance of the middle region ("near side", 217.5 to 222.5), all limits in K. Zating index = 11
